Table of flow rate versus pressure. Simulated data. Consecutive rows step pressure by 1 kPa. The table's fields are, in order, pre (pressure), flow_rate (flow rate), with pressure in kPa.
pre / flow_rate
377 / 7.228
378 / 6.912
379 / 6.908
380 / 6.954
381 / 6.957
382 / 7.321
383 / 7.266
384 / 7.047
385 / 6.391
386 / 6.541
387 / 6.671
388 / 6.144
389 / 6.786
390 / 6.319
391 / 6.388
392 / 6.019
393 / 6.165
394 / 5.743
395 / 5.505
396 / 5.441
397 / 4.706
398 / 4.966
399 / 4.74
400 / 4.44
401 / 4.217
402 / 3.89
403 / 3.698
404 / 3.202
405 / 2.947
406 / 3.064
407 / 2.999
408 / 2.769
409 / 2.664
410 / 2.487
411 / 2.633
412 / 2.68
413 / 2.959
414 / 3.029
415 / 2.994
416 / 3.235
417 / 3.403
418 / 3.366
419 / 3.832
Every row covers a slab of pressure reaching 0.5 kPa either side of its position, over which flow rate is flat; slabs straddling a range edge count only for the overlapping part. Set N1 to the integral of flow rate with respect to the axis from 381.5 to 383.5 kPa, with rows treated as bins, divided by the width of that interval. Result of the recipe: 7.3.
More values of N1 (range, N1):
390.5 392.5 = 6.2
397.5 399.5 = 4.9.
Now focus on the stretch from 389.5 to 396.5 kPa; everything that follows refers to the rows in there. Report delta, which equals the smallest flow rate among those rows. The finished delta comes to 5.441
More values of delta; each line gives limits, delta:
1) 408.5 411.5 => 2.487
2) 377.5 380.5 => 6.908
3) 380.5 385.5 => 6.391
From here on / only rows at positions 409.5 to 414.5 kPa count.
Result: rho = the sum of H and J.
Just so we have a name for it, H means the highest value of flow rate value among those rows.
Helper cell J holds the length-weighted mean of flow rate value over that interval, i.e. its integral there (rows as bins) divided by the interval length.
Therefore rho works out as 5.8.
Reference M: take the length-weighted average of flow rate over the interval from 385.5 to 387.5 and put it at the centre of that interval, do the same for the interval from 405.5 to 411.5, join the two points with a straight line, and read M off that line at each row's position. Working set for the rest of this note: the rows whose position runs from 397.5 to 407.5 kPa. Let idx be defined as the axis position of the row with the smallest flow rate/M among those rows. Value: 405 kPa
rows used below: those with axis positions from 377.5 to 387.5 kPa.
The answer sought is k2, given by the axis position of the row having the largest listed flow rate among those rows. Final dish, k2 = 382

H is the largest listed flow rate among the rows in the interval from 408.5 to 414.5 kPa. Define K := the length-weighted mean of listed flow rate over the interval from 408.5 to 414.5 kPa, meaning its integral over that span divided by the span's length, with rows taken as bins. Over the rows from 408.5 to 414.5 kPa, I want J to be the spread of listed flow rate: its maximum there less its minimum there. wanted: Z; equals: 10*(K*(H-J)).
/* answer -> 68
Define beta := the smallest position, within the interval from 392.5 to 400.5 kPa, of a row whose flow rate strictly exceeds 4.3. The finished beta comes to 393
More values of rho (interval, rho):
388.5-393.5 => 13.1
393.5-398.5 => 11.0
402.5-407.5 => 6.9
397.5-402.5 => 9.4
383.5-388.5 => 13.6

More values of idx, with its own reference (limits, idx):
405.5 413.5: 406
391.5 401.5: 397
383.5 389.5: 385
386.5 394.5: 388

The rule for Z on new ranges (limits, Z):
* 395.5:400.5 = 216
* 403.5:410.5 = 72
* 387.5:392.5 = 381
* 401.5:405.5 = 101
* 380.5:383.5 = 500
